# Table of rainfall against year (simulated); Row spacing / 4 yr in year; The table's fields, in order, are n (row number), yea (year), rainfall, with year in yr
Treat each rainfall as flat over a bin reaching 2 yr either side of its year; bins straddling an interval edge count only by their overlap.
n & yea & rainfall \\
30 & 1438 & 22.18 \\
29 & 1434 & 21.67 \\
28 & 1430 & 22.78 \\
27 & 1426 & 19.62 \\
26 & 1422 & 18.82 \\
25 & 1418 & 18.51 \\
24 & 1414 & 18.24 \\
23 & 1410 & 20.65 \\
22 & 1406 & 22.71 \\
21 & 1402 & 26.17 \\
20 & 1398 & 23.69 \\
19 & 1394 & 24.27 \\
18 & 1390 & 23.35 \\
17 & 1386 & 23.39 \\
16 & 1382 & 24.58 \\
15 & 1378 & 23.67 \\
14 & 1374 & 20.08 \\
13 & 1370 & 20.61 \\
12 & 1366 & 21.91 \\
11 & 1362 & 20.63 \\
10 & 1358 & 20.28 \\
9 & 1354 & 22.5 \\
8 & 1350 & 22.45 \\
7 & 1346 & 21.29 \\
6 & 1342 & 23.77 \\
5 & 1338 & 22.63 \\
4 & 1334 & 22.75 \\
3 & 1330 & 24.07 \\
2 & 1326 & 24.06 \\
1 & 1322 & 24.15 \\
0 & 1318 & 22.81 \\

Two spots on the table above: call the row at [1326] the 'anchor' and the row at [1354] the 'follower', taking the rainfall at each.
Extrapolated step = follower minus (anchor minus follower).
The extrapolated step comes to 21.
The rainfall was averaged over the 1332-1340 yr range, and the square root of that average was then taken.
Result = 4.8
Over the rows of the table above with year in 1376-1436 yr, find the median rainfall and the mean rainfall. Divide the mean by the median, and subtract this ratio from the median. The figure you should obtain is 21.8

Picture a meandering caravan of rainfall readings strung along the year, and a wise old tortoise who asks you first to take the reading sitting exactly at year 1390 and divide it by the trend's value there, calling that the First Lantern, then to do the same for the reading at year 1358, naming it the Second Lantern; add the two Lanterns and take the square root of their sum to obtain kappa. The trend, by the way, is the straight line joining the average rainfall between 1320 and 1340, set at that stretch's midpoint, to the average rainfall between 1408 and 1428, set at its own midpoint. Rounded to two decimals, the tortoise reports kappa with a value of 1.43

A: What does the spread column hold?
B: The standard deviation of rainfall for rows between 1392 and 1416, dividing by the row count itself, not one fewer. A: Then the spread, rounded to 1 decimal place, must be 2.6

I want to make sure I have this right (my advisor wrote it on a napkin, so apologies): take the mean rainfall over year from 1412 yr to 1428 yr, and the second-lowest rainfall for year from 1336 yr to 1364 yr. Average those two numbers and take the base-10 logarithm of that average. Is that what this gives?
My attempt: 1.29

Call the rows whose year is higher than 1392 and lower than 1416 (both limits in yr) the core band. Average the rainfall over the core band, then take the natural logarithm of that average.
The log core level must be 3.12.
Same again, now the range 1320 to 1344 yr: 3.16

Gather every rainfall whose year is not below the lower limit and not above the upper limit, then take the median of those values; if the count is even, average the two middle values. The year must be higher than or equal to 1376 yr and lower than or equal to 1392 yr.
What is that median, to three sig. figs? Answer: 23.5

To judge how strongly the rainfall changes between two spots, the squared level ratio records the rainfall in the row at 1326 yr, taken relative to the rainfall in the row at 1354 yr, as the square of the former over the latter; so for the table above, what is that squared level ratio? 1.14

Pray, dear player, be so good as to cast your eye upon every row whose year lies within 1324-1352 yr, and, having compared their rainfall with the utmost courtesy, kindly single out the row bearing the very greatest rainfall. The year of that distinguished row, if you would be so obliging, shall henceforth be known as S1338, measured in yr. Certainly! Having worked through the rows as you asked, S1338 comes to 1330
